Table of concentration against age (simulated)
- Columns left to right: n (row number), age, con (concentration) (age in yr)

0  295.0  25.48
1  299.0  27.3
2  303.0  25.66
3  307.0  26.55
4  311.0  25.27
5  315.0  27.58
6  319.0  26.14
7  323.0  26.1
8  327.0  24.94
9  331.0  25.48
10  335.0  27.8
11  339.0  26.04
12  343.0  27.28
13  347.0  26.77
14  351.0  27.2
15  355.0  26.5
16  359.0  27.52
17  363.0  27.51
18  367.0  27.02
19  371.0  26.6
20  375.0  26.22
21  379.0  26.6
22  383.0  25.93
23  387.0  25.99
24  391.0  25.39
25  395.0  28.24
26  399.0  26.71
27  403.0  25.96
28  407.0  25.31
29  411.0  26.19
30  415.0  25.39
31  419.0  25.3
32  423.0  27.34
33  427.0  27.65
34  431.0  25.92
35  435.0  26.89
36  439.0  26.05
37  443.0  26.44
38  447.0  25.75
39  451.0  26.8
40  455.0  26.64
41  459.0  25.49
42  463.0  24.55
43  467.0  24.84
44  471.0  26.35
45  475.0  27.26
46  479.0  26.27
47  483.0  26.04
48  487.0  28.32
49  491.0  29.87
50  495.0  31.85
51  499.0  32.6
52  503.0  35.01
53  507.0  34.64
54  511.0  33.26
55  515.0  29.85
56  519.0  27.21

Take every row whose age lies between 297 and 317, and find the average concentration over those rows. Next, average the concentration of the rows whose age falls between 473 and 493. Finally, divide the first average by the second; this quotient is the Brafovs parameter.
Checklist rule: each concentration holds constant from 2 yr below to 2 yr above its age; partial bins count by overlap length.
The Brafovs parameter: 0.96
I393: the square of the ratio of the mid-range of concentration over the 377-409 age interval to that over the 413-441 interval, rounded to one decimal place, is 1.0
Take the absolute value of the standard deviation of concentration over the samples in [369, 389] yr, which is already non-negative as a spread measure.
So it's 0.3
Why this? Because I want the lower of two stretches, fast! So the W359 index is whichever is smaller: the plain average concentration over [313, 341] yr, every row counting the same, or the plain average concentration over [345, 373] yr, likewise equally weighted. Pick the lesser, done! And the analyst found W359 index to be 26.3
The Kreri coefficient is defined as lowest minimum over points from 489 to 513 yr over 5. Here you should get 5.97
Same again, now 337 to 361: 5.21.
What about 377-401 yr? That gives 5.08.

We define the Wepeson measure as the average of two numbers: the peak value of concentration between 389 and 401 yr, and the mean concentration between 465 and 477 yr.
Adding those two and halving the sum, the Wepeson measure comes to 27.2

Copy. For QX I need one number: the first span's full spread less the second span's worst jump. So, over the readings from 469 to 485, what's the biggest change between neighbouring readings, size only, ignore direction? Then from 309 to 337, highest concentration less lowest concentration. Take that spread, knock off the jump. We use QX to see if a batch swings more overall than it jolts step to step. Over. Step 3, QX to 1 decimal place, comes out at 1.9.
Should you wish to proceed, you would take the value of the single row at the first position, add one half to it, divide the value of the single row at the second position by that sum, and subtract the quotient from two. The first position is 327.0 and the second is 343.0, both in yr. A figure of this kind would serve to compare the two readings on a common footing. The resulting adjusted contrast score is 0.93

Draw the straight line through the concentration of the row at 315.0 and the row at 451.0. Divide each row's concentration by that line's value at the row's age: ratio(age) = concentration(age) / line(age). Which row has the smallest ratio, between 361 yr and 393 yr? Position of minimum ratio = 391.0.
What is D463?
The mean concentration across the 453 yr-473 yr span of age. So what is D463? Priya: 25.6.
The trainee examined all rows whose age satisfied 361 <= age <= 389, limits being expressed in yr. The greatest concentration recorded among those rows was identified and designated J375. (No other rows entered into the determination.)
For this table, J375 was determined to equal 27.51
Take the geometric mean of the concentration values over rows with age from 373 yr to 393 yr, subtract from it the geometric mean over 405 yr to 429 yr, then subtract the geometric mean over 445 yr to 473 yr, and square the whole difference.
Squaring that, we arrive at 672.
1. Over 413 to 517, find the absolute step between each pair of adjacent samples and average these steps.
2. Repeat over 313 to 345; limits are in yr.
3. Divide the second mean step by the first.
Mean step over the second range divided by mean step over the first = 1.1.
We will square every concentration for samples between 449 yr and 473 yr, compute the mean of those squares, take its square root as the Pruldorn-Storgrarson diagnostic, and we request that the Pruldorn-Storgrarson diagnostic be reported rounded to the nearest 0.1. 25.8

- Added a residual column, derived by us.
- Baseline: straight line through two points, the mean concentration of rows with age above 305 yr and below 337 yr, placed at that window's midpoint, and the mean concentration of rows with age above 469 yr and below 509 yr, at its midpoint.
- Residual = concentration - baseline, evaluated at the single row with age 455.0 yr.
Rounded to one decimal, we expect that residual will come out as -2.5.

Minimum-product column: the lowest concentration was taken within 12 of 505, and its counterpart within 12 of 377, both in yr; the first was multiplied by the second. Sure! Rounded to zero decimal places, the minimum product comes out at 774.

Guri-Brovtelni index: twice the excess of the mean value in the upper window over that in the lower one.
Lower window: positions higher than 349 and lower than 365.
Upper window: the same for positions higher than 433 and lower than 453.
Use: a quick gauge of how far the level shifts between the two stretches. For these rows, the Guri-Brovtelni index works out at -1.6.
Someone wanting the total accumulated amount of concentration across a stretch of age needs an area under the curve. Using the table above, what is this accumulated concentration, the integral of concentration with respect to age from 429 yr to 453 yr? 631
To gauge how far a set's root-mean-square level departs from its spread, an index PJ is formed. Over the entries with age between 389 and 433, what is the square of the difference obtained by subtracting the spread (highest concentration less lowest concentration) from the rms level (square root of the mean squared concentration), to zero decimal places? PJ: 547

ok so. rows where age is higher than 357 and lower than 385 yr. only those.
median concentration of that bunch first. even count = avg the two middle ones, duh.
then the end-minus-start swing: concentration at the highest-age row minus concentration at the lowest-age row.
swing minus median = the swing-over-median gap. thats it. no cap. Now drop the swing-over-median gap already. -28.2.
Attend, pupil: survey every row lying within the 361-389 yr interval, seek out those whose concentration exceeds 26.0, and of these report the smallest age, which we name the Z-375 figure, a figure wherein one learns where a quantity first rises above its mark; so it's 363.0 yr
